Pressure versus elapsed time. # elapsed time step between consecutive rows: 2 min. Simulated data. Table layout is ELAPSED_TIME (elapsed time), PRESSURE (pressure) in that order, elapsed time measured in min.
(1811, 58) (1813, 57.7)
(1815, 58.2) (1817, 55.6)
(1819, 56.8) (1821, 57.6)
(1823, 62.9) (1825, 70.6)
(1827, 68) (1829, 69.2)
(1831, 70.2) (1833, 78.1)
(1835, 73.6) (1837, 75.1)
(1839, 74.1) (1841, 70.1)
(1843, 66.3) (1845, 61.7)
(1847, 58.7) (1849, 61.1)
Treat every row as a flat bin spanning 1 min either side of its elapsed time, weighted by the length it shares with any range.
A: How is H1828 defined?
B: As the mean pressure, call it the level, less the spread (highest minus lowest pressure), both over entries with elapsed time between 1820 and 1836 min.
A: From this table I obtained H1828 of 48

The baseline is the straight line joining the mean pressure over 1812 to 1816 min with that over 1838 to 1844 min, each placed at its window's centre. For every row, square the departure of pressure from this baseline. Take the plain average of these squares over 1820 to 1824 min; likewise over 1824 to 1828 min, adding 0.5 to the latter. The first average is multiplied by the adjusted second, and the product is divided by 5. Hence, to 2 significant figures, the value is 51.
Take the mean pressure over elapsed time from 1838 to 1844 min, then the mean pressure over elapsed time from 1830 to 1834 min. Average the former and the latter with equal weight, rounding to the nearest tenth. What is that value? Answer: 72.2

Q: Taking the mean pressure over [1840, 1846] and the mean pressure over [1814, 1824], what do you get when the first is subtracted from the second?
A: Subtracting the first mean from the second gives -8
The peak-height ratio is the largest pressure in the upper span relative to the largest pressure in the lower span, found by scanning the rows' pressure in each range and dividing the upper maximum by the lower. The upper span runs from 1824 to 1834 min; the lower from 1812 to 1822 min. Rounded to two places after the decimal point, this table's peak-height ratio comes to 1.34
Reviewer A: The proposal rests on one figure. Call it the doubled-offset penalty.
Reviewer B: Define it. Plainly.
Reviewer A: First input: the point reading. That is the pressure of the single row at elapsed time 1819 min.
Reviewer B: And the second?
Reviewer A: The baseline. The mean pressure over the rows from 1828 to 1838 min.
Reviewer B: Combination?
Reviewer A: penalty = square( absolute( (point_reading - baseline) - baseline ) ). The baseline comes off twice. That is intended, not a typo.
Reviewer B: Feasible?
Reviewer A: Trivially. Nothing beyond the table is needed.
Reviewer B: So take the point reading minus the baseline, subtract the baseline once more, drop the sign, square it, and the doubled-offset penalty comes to 8043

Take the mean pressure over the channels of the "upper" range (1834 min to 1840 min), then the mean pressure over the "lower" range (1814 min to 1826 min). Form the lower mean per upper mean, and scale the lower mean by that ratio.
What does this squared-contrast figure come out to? 49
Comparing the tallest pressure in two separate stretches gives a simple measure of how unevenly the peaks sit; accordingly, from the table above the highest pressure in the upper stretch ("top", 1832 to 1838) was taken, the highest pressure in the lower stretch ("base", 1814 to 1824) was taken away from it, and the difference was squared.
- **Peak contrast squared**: 231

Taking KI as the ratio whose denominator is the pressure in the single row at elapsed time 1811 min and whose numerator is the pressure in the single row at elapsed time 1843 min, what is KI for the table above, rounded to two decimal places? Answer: 1.14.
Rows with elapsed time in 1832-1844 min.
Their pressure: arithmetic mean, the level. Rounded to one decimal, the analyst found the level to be 72.9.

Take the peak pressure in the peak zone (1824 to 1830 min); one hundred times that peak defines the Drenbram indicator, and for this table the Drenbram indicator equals 7060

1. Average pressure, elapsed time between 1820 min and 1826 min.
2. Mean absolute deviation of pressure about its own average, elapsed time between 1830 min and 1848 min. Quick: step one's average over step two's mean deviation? 13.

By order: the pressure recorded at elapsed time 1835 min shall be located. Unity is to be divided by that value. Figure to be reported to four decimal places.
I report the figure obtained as 0.0136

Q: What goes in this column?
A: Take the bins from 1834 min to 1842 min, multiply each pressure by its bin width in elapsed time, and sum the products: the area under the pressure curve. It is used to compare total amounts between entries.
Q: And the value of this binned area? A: 586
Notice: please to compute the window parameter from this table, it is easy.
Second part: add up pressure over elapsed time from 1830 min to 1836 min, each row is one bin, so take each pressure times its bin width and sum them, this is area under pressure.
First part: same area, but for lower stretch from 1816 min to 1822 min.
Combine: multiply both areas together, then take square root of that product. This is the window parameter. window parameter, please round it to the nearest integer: 388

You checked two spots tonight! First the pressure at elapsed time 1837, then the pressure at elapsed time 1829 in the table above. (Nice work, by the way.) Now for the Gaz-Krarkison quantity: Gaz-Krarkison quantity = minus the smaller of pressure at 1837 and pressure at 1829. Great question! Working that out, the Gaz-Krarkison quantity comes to -69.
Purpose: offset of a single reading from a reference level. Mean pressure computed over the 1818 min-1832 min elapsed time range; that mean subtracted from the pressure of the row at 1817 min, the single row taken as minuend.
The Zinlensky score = -9.4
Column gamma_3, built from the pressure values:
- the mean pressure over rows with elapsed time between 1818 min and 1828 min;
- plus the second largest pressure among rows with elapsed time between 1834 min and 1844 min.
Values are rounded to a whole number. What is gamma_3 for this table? 137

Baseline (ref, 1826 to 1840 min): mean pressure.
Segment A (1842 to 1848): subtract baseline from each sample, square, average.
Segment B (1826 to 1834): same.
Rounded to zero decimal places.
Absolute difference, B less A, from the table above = 100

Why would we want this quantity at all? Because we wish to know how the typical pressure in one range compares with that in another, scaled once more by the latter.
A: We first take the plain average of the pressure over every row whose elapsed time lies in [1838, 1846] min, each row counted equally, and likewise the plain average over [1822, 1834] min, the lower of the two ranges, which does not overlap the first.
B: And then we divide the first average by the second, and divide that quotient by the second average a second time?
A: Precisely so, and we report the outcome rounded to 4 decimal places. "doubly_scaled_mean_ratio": 0.0140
